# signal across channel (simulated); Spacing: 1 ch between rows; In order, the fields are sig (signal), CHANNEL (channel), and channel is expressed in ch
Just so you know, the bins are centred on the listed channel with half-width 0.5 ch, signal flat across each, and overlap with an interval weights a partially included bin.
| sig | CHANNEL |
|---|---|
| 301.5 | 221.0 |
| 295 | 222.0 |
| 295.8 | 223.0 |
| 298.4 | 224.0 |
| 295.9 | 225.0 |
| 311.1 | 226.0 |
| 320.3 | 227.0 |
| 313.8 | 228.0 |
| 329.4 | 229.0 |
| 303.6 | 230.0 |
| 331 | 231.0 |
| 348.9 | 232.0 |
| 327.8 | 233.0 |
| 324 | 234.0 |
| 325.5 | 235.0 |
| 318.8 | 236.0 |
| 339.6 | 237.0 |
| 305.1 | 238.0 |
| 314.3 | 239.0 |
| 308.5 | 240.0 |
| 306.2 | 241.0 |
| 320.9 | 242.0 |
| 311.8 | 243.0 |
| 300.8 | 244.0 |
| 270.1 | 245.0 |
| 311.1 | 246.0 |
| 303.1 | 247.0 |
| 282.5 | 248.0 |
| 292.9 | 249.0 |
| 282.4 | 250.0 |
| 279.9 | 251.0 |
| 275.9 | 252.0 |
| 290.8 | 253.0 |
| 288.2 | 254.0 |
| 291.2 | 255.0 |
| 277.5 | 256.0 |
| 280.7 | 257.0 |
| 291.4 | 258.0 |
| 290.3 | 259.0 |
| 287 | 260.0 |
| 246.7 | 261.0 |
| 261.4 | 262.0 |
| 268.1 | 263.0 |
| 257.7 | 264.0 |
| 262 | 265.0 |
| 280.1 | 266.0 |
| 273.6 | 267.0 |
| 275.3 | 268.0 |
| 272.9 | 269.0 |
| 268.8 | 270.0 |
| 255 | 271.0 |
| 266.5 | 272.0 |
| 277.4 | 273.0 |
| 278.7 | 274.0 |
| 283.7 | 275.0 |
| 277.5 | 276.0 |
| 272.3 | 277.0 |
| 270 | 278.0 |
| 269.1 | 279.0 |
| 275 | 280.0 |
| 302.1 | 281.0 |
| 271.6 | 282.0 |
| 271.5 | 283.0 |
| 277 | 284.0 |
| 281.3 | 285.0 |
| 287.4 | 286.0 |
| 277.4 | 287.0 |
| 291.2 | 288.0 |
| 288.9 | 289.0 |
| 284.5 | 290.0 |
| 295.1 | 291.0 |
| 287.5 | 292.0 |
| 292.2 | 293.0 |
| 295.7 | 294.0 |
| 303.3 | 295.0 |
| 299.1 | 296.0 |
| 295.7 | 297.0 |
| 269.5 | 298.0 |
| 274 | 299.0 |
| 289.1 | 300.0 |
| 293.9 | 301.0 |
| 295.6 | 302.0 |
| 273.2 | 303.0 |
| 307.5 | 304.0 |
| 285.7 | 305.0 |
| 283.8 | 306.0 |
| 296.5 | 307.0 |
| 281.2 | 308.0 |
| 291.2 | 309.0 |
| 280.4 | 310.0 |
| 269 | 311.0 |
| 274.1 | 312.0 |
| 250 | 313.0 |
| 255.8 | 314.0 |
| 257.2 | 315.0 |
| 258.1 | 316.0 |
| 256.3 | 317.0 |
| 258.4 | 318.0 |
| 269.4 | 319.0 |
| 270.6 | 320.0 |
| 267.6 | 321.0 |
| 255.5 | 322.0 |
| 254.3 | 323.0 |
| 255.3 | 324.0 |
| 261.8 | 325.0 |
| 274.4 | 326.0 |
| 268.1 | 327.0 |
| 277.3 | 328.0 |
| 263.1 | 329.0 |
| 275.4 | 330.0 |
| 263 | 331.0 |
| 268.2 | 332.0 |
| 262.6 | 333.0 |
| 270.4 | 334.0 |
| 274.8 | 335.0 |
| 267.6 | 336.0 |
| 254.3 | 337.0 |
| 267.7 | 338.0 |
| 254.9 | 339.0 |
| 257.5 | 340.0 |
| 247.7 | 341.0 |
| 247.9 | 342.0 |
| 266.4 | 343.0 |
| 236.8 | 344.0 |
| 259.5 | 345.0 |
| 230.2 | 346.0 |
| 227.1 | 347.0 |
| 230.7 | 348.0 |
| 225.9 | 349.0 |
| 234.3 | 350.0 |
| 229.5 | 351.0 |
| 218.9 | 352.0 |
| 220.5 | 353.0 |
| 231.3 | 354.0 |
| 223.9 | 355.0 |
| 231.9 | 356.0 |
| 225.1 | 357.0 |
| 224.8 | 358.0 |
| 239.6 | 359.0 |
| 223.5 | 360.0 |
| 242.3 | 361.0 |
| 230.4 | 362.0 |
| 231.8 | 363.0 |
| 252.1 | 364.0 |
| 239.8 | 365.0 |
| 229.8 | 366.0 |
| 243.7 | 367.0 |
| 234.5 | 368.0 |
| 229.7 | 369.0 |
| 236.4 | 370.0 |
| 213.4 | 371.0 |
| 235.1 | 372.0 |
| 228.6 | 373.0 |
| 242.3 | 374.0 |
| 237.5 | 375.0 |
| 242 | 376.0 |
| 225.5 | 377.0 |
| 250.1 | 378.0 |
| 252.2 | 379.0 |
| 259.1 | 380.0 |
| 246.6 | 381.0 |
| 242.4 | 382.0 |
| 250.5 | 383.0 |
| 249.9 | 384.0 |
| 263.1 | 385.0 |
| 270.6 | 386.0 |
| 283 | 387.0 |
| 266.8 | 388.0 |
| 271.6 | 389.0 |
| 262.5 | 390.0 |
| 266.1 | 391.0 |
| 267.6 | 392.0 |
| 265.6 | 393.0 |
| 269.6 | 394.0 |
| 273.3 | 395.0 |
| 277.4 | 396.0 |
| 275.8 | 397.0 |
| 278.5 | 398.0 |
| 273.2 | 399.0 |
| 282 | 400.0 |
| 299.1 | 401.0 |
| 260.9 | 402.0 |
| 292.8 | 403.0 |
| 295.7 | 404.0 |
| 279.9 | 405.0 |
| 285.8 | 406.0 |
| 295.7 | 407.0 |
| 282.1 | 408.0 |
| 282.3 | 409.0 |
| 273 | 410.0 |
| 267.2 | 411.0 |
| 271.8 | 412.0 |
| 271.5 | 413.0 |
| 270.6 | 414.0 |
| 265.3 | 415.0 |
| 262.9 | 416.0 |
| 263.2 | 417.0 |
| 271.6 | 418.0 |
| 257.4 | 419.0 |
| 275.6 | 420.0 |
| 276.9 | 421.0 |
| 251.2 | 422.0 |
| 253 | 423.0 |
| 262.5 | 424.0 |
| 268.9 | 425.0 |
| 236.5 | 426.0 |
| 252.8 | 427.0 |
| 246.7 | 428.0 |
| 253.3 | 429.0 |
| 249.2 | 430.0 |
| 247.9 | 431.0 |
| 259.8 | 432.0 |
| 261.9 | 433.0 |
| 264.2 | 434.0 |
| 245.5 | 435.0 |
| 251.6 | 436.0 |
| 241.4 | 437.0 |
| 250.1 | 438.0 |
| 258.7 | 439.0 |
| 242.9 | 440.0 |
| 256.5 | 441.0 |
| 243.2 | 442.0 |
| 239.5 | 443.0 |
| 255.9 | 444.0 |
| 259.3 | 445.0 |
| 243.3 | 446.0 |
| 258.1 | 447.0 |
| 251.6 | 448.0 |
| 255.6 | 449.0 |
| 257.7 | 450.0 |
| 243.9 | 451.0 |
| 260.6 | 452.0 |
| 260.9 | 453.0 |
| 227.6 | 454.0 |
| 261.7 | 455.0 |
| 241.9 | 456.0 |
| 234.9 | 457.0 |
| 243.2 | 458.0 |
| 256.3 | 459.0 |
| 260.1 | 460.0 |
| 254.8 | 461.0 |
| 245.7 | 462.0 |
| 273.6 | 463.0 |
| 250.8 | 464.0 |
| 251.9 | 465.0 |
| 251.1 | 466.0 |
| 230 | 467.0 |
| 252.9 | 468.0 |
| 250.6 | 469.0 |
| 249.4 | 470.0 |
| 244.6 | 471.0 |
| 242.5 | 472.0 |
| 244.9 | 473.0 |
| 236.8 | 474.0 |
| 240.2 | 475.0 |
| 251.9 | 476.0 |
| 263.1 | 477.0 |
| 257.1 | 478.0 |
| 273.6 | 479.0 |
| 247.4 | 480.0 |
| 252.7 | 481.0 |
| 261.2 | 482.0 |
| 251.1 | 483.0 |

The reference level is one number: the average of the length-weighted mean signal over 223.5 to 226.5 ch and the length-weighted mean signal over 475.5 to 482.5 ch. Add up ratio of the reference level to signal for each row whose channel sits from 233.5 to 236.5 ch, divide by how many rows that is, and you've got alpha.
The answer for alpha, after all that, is 0.87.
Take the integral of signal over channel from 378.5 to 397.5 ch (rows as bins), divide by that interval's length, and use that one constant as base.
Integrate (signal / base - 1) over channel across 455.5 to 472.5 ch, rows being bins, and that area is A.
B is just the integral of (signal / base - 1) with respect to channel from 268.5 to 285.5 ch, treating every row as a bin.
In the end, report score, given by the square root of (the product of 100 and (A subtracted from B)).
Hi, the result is 13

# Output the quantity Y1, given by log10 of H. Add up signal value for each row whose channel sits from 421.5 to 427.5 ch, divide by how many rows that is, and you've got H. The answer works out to 2.41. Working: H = 254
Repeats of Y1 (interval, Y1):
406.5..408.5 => 2.46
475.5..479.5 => 2.42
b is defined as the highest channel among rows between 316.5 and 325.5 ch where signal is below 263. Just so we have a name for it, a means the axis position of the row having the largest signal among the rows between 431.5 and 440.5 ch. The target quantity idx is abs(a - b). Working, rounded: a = 434.0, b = 325.0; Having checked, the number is 109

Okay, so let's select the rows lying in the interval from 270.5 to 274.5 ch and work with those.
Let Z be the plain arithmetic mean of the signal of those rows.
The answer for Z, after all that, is 269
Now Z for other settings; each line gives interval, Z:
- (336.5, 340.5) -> 259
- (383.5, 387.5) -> 267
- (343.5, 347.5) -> 238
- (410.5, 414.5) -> 270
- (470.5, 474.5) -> 242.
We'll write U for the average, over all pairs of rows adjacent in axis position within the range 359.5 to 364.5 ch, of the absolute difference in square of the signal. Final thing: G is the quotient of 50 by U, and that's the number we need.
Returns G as 0.008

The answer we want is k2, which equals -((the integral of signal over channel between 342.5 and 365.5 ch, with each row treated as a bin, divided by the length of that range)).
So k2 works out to -234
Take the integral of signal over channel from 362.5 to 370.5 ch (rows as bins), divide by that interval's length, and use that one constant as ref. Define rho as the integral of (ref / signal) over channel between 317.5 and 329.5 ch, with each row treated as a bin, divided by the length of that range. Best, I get 0.897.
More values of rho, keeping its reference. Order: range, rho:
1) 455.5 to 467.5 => 0.953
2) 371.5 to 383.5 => 0.979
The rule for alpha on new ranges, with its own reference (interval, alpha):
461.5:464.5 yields 1.09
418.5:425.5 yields 1.06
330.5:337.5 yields 1.05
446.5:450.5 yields 1.09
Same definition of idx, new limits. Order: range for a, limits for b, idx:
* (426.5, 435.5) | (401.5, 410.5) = 32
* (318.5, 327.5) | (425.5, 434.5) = 107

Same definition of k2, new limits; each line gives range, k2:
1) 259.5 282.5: -272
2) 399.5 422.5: -275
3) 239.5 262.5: -289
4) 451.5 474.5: -249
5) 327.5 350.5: -255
